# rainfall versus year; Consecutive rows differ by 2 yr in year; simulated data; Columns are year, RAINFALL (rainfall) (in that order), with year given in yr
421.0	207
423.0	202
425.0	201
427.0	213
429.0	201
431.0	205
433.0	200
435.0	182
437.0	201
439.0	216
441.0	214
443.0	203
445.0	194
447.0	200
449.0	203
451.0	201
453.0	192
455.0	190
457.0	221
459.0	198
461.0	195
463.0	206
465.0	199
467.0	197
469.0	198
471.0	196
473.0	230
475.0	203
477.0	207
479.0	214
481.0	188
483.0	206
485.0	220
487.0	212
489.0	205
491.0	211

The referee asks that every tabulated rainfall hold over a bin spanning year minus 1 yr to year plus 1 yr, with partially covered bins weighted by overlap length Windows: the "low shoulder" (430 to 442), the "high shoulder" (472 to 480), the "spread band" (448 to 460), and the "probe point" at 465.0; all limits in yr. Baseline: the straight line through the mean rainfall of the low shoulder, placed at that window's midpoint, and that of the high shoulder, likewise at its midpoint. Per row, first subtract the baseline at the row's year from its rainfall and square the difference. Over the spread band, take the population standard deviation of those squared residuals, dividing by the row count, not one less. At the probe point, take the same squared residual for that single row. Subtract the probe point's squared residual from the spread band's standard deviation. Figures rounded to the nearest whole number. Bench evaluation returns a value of -26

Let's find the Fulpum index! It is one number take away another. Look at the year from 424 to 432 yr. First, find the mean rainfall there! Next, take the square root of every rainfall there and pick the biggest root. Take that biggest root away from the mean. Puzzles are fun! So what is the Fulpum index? 190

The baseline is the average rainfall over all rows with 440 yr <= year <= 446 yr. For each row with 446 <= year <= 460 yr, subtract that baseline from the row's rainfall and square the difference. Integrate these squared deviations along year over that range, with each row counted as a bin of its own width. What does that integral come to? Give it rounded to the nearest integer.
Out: 1353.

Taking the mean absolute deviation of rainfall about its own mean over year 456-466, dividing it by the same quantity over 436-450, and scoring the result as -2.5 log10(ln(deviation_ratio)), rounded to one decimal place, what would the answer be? 1.5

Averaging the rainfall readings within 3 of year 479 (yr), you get 203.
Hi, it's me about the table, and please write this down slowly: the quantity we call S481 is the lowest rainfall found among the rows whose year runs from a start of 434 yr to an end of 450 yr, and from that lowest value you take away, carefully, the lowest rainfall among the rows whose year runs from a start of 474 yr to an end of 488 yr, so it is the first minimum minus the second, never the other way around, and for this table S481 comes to -6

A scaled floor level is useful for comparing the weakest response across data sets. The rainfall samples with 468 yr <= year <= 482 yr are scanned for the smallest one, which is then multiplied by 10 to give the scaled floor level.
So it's 1880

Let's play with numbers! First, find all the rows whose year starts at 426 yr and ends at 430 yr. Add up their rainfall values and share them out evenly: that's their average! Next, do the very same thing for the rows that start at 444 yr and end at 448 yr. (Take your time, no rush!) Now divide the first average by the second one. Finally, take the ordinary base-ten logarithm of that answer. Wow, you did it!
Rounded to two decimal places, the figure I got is 0.02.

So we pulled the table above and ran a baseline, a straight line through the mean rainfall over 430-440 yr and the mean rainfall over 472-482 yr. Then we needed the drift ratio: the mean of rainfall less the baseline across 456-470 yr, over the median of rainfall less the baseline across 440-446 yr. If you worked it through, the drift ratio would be -5.1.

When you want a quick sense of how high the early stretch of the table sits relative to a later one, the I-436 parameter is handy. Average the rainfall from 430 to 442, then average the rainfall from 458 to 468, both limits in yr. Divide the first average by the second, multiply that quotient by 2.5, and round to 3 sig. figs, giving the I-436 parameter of 2.55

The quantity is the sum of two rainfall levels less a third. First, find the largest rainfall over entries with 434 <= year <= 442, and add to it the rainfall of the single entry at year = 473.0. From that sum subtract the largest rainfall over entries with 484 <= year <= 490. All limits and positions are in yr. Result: 226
